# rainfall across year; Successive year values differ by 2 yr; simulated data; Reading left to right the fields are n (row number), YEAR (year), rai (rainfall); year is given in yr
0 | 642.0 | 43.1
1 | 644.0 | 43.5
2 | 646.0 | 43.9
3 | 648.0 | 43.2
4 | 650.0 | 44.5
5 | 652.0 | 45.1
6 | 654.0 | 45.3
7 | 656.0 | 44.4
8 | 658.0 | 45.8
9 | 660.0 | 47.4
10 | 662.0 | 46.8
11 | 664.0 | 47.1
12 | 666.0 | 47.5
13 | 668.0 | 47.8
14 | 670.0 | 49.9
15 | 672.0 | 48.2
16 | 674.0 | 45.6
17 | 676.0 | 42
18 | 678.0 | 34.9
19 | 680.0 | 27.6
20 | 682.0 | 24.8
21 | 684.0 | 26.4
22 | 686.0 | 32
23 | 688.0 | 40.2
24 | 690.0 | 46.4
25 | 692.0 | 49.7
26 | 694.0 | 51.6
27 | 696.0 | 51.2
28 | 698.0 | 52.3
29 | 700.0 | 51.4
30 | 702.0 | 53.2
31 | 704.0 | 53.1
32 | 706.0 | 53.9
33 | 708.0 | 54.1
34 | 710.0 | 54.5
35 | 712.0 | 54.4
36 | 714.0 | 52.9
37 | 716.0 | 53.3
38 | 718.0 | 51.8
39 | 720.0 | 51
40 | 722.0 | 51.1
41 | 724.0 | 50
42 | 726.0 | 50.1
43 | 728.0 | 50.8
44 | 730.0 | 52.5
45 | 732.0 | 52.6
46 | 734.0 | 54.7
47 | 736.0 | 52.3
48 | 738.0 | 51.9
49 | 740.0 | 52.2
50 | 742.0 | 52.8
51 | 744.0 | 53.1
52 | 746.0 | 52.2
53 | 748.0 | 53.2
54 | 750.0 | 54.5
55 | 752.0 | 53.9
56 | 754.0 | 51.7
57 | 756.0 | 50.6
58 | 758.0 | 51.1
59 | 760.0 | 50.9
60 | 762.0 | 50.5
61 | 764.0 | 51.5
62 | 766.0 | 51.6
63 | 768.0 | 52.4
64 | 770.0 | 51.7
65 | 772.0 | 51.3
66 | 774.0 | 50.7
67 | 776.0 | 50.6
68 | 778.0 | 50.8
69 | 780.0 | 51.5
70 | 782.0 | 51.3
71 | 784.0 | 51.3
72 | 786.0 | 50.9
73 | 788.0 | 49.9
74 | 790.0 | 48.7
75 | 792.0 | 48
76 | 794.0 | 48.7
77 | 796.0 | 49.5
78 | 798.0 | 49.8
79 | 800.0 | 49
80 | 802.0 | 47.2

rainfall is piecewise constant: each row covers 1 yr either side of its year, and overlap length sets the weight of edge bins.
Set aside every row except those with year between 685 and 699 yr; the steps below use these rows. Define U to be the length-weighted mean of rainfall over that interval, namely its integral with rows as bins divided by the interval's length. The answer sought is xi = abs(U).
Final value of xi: 46.2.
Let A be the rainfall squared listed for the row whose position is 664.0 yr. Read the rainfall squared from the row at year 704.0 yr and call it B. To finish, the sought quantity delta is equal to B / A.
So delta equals 1.27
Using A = 2218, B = 2820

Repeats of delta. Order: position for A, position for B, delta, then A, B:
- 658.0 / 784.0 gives 1.25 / 2098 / 2632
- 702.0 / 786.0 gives 0.92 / 2830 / 2591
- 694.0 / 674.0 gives 0.78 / 2663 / 2079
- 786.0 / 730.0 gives 1.06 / 2591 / 2756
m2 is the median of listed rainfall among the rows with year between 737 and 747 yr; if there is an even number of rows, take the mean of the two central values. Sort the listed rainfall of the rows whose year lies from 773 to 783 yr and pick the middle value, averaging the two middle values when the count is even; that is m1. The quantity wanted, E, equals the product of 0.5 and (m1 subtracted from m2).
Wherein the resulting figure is 0.7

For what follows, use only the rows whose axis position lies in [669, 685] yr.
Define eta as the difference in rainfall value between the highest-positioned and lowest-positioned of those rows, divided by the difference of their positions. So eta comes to -1.68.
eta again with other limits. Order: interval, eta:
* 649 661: 0.29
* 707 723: -0.21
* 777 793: -0.20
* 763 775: -0.08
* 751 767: -0.16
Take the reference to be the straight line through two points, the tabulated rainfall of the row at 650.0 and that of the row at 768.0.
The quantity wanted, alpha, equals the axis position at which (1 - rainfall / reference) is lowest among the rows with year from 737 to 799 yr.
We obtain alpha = 750.0 yr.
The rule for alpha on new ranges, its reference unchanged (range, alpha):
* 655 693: 670.0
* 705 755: 710.0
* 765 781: 768.0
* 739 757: 750.0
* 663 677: 670.0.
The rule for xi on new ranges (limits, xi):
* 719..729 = 50.6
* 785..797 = 49.3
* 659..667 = 47.2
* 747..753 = 53.9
